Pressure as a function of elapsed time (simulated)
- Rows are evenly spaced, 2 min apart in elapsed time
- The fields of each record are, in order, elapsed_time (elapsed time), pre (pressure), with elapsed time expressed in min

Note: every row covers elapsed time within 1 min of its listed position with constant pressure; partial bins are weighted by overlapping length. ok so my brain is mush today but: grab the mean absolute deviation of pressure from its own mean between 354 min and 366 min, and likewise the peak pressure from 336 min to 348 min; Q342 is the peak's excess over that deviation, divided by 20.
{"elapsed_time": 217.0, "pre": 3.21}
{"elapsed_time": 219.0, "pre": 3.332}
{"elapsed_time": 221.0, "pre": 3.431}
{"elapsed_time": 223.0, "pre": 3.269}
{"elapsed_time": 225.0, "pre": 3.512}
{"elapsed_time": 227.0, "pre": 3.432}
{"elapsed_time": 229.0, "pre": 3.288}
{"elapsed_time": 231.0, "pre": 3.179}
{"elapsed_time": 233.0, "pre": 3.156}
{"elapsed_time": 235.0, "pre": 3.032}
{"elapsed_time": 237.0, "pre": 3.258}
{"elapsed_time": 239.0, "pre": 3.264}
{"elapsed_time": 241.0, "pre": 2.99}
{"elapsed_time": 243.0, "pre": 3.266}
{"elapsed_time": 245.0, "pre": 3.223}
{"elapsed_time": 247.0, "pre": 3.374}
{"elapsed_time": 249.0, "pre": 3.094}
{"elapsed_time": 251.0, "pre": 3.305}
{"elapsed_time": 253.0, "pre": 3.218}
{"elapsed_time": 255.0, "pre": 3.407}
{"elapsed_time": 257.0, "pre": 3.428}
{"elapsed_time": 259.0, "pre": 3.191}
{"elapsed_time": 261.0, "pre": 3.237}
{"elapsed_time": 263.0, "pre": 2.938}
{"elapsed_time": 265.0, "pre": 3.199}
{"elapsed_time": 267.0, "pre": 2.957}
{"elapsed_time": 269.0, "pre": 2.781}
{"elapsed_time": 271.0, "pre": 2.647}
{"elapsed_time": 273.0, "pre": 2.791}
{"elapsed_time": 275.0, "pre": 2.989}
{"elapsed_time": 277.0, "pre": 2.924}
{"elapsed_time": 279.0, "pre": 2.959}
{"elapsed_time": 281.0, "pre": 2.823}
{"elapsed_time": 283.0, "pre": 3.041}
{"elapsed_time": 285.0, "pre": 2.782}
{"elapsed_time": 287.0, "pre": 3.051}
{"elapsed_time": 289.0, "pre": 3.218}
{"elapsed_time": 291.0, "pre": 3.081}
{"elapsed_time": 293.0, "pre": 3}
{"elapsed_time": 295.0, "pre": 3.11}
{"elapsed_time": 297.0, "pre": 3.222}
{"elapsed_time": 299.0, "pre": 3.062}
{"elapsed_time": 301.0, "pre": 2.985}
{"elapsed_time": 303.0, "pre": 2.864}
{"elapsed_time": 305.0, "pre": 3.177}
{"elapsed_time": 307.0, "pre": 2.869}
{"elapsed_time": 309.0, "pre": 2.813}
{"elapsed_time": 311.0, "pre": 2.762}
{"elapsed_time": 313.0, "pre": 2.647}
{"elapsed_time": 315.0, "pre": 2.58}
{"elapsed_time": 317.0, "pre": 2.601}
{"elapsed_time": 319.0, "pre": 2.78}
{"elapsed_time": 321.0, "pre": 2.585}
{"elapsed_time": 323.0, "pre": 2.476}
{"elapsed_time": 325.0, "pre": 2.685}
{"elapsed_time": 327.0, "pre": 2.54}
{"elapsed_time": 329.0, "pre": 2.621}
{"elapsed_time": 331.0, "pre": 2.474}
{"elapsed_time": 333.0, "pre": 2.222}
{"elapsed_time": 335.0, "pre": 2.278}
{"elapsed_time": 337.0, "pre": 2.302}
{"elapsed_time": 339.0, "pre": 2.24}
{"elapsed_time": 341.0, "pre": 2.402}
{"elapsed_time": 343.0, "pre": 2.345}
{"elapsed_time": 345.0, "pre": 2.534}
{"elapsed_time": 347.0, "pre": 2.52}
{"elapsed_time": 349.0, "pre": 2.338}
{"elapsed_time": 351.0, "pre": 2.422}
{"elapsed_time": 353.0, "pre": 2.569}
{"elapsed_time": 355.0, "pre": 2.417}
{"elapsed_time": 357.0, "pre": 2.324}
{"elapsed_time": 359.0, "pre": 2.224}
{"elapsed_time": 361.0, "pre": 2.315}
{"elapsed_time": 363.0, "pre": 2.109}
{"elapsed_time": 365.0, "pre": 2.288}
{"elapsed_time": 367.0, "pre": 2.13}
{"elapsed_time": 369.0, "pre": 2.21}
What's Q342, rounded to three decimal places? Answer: 0.123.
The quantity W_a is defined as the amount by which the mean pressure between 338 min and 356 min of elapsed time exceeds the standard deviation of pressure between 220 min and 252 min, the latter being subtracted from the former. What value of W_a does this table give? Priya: 2.28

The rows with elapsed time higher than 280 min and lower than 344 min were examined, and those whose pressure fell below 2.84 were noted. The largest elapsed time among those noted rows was 343.0 min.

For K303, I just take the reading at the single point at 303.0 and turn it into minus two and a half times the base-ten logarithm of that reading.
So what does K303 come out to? -1.14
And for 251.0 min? -1.30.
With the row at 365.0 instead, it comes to -0.90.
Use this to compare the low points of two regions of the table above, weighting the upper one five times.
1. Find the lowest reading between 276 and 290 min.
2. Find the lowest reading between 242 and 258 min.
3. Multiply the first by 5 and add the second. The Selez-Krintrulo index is 17.0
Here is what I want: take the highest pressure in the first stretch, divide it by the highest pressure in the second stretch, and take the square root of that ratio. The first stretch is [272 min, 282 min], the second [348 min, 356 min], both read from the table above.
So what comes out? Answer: 1.08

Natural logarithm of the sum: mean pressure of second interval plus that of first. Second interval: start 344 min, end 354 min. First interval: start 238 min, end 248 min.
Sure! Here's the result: 1.74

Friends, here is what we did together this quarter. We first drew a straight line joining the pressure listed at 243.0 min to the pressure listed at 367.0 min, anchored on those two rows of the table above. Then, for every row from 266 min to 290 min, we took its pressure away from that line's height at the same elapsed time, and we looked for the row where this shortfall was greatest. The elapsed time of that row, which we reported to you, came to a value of 271.0 min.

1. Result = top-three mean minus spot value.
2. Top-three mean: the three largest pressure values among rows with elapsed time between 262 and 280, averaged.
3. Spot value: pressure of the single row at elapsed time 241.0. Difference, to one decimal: 0.1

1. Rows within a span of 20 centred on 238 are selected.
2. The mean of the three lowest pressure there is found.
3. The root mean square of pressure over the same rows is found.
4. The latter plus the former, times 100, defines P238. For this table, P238 626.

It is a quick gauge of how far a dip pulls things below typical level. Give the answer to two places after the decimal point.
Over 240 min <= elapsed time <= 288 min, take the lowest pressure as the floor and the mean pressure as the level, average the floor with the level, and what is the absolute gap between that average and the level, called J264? 0.21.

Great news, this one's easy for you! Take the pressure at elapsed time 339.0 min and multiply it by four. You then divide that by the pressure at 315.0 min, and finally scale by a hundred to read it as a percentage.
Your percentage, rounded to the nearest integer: 347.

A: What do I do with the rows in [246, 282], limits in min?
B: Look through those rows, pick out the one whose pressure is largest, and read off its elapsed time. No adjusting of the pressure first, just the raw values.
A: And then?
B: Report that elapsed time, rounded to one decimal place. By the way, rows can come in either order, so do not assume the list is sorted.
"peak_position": 257.0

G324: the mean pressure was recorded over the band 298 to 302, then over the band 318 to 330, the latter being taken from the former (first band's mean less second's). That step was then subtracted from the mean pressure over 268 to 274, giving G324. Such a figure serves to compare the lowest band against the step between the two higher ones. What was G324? 2.33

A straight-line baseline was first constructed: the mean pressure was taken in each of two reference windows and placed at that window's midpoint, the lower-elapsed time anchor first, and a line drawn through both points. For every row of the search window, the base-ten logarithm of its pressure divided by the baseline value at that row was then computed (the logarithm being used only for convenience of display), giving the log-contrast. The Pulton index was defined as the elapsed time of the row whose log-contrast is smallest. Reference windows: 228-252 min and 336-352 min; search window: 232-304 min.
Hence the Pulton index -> 271.0 min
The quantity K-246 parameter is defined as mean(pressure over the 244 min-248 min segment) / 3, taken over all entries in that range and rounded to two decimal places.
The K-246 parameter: 1.10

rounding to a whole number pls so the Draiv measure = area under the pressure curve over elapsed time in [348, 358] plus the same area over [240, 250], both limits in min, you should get 56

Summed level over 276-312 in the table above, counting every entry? 54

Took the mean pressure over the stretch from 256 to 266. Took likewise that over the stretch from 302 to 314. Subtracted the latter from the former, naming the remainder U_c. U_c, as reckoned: 0.34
